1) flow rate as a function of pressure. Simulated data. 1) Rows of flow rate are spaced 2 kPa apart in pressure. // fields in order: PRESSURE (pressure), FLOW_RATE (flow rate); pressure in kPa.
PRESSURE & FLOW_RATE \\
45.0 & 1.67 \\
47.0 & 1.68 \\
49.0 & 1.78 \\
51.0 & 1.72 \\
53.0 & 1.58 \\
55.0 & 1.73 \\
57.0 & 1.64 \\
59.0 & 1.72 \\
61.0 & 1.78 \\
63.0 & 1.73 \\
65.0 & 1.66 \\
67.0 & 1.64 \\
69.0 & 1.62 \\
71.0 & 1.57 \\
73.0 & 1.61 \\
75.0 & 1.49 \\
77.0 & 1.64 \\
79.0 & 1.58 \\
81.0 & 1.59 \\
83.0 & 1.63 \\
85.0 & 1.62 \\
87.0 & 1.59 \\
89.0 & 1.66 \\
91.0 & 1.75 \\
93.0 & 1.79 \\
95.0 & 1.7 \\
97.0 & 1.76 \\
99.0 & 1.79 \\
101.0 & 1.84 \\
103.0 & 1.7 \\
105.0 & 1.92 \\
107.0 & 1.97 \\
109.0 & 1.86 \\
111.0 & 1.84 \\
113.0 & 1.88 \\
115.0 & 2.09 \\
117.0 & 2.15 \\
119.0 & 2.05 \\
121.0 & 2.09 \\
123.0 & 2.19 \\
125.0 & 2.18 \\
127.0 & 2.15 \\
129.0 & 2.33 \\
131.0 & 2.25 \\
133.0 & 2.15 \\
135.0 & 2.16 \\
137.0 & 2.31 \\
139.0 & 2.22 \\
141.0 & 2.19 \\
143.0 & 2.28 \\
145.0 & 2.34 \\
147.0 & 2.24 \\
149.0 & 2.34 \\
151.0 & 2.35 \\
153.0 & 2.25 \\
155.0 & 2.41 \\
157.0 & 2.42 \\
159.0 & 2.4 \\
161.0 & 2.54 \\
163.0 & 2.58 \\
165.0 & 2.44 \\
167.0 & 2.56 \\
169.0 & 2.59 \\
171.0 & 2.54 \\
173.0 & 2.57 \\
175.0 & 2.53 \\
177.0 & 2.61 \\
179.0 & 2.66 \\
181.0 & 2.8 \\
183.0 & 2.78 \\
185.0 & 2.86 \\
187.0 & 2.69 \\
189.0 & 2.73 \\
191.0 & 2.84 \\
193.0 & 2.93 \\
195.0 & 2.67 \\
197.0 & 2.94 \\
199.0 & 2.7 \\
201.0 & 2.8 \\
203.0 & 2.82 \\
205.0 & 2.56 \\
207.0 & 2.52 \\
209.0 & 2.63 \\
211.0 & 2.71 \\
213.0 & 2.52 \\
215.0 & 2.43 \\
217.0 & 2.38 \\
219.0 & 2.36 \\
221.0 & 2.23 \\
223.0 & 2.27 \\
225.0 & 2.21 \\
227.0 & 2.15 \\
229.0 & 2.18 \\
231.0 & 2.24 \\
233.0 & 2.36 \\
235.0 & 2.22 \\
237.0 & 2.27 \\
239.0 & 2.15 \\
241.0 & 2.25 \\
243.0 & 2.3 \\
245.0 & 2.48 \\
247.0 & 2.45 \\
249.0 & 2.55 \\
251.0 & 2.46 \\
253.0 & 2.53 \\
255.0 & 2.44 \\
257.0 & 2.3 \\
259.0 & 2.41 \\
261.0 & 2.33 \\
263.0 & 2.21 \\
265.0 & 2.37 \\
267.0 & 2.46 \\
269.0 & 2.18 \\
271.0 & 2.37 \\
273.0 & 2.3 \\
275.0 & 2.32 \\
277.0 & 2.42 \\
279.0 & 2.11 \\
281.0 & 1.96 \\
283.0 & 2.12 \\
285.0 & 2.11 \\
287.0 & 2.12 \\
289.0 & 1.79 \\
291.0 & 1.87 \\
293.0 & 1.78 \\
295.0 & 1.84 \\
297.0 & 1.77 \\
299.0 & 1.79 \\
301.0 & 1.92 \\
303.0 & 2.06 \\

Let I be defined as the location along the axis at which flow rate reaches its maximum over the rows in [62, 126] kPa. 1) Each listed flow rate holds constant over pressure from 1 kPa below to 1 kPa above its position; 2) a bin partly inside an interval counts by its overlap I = 123.0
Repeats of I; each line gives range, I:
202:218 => 203.0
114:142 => 129.0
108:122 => 117.0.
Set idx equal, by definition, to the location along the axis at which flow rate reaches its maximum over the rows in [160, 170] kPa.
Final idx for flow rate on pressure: 169.0 kPa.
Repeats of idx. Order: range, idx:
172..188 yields 185.0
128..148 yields 145.0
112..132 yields 129.0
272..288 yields 277.0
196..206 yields 197.0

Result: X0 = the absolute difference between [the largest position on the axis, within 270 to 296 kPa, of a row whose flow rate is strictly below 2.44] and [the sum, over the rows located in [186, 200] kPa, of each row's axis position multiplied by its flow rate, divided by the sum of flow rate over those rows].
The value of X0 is 102.0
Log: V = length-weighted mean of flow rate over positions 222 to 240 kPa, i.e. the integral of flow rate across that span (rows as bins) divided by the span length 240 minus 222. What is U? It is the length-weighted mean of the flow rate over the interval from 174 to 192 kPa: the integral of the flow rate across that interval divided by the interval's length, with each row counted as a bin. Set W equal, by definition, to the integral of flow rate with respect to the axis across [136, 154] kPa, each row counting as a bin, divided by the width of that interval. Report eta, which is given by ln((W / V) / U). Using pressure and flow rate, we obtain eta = -1.0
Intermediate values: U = 2.7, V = 2.2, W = 2.28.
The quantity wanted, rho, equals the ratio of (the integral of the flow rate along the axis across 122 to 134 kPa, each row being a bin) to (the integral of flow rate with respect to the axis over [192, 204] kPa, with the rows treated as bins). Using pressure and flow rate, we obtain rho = 0.79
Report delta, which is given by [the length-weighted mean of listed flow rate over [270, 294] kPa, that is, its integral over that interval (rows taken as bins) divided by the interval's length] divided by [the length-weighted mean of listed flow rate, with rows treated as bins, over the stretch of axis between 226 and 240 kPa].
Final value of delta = 0.95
